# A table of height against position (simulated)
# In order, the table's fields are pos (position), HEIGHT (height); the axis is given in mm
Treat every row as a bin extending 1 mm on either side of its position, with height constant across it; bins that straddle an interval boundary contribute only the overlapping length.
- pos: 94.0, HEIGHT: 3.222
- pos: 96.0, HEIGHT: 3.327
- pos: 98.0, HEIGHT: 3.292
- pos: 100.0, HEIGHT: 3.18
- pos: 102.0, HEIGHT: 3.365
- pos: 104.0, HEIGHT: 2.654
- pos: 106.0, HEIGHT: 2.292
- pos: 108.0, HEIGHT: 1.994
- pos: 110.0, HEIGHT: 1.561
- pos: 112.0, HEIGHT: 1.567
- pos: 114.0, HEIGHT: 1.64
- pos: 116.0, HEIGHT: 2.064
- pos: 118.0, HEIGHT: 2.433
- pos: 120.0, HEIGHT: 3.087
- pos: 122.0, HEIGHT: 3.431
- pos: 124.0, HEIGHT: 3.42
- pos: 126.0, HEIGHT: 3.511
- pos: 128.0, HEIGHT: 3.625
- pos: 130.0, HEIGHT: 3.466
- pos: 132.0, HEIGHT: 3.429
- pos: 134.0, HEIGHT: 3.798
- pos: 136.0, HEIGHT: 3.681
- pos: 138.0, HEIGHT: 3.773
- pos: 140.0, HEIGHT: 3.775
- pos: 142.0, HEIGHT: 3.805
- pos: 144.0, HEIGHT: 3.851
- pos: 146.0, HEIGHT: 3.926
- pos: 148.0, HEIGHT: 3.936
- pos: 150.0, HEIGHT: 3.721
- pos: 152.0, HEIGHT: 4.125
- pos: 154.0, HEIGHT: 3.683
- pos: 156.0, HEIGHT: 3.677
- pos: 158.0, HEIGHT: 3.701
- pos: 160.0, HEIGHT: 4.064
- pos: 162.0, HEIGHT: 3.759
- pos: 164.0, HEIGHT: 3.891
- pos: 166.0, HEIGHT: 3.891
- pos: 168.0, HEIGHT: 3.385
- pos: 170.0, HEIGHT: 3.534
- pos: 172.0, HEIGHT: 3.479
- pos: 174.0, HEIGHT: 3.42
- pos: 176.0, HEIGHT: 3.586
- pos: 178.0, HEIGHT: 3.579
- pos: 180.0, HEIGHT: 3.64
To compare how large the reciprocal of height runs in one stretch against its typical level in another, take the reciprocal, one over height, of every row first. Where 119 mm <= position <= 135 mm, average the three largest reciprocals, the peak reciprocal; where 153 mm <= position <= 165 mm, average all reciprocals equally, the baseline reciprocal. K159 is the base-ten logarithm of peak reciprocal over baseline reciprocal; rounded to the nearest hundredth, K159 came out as 0.06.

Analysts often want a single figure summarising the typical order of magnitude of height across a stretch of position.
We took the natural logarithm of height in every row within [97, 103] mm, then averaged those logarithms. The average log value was 1.19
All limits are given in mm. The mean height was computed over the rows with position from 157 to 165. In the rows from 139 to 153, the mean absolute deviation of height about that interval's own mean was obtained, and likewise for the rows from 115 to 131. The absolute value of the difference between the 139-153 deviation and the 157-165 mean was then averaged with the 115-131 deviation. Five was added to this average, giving 7.10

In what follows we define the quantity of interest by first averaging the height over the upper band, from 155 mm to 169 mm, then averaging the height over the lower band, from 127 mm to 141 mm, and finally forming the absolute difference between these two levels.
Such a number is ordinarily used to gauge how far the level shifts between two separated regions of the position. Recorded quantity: 0.12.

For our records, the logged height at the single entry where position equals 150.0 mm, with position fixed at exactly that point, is 3.721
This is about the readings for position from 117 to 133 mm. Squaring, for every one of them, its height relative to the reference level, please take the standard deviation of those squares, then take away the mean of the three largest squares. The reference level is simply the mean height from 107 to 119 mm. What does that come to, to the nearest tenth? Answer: -1.9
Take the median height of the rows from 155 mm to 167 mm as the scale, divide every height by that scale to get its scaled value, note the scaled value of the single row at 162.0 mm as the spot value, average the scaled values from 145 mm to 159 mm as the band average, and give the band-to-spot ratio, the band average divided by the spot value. 1.0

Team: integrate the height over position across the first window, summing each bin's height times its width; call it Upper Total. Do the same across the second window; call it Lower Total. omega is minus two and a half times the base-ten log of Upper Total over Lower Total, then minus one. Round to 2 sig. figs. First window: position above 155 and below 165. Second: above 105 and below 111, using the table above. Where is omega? -2.3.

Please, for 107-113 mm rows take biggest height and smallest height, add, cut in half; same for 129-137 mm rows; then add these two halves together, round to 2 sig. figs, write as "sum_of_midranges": 5.4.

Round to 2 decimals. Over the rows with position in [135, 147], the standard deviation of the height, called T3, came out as 0.08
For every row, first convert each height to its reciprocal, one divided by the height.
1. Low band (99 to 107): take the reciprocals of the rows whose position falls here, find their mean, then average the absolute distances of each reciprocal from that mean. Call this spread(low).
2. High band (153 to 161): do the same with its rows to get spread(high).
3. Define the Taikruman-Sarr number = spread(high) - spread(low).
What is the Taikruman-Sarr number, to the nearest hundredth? -0.04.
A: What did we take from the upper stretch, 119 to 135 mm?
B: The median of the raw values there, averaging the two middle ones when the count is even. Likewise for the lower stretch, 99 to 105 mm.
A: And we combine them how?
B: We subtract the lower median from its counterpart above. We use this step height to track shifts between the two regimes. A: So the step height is 0.27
